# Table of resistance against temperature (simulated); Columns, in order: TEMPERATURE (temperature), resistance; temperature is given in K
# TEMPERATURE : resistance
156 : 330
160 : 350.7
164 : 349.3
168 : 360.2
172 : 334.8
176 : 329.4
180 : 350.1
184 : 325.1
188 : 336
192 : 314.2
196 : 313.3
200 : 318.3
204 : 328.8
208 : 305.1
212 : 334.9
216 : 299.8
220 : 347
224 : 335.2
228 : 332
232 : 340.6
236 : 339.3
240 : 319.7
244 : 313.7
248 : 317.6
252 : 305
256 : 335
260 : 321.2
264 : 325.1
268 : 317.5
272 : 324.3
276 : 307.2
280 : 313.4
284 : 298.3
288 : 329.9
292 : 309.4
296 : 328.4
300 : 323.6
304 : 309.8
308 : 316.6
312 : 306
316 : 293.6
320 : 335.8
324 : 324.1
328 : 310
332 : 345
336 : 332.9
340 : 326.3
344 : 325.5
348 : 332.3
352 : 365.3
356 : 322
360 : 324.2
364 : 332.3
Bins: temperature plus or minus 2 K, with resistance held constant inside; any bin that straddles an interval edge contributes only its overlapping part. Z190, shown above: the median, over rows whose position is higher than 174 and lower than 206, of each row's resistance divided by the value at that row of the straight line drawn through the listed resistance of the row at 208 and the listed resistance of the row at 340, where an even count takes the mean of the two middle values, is 1.08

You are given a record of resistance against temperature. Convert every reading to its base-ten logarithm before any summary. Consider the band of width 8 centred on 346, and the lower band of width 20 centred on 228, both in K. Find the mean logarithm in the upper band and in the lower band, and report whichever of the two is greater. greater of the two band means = 2.530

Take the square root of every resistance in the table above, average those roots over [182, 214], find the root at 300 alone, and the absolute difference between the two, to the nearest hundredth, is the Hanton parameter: 0.05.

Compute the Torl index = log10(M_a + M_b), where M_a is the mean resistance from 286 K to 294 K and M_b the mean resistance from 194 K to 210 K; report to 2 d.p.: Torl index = 2.80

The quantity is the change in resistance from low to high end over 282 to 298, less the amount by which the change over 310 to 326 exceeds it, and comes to 42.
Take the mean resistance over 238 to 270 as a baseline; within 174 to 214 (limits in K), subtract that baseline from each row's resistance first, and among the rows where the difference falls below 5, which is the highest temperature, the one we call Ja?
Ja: 208 K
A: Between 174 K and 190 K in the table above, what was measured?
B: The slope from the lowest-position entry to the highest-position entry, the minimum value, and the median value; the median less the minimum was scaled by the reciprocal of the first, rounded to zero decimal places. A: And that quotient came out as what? 14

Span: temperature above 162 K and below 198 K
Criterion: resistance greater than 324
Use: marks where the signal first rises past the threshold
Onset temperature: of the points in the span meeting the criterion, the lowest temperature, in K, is 164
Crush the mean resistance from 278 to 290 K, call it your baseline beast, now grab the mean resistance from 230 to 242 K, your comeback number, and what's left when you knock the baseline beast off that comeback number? 19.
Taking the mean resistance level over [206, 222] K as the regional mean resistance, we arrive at 322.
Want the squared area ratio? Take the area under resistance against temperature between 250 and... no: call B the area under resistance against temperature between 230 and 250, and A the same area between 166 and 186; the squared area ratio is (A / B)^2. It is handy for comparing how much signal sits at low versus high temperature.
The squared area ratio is 1.09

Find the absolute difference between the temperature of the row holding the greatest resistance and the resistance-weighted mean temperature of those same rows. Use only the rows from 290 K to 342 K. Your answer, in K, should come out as 15.8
